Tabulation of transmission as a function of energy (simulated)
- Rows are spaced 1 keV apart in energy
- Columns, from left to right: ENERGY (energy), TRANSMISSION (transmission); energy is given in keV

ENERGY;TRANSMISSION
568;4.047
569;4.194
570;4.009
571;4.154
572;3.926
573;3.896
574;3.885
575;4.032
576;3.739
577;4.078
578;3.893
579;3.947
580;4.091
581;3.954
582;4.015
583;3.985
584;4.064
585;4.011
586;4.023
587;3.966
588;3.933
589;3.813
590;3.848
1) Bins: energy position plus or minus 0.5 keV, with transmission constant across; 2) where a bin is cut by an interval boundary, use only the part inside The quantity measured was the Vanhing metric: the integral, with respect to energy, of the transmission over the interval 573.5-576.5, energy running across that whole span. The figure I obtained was 11.7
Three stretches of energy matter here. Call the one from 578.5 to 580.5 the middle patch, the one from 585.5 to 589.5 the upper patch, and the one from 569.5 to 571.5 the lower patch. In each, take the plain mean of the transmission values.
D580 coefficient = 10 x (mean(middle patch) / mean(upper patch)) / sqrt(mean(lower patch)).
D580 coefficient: 5.06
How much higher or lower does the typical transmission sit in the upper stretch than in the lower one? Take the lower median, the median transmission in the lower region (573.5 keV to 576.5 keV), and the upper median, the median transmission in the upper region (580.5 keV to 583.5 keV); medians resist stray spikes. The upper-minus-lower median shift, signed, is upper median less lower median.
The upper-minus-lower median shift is 0.10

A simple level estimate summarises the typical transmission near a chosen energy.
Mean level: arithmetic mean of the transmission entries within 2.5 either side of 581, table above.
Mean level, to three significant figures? 4.00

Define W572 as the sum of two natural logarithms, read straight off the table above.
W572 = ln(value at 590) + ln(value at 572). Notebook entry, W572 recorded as 2.72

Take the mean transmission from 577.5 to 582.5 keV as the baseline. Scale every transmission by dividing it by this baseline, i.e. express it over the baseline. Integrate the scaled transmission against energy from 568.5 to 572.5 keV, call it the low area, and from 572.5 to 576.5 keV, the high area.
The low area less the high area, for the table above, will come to 0.18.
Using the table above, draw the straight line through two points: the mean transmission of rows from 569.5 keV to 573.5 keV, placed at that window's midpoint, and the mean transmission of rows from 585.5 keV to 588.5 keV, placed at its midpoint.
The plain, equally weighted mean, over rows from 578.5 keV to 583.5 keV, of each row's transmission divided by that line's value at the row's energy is 1.00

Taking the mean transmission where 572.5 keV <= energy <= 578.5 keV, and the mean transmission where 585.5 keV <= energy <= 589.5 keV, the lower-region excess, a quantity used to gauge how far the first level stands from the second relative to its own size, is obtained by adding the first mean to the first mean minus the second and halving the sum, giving 1.95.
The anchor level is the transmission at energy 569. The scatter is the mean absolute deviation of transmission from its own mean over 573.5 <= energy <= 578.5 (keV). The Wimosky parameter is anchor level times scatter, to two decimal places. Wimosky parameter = 0.43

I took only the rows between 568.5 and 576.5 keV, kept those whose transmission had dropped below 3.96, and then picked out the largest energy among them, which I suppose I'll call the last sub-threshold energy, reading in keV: 576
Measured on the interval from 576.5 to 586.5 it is 581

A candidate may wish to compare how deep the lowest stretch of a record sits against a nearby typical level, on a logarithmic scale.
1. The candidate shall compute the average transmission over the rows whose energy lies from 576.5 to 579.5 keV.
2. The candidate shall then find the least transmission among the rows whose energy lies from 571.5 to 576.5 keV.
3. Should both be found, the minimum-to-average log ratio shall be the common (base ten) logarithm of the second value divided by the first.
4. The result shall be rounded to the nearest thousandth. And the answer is -0.026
